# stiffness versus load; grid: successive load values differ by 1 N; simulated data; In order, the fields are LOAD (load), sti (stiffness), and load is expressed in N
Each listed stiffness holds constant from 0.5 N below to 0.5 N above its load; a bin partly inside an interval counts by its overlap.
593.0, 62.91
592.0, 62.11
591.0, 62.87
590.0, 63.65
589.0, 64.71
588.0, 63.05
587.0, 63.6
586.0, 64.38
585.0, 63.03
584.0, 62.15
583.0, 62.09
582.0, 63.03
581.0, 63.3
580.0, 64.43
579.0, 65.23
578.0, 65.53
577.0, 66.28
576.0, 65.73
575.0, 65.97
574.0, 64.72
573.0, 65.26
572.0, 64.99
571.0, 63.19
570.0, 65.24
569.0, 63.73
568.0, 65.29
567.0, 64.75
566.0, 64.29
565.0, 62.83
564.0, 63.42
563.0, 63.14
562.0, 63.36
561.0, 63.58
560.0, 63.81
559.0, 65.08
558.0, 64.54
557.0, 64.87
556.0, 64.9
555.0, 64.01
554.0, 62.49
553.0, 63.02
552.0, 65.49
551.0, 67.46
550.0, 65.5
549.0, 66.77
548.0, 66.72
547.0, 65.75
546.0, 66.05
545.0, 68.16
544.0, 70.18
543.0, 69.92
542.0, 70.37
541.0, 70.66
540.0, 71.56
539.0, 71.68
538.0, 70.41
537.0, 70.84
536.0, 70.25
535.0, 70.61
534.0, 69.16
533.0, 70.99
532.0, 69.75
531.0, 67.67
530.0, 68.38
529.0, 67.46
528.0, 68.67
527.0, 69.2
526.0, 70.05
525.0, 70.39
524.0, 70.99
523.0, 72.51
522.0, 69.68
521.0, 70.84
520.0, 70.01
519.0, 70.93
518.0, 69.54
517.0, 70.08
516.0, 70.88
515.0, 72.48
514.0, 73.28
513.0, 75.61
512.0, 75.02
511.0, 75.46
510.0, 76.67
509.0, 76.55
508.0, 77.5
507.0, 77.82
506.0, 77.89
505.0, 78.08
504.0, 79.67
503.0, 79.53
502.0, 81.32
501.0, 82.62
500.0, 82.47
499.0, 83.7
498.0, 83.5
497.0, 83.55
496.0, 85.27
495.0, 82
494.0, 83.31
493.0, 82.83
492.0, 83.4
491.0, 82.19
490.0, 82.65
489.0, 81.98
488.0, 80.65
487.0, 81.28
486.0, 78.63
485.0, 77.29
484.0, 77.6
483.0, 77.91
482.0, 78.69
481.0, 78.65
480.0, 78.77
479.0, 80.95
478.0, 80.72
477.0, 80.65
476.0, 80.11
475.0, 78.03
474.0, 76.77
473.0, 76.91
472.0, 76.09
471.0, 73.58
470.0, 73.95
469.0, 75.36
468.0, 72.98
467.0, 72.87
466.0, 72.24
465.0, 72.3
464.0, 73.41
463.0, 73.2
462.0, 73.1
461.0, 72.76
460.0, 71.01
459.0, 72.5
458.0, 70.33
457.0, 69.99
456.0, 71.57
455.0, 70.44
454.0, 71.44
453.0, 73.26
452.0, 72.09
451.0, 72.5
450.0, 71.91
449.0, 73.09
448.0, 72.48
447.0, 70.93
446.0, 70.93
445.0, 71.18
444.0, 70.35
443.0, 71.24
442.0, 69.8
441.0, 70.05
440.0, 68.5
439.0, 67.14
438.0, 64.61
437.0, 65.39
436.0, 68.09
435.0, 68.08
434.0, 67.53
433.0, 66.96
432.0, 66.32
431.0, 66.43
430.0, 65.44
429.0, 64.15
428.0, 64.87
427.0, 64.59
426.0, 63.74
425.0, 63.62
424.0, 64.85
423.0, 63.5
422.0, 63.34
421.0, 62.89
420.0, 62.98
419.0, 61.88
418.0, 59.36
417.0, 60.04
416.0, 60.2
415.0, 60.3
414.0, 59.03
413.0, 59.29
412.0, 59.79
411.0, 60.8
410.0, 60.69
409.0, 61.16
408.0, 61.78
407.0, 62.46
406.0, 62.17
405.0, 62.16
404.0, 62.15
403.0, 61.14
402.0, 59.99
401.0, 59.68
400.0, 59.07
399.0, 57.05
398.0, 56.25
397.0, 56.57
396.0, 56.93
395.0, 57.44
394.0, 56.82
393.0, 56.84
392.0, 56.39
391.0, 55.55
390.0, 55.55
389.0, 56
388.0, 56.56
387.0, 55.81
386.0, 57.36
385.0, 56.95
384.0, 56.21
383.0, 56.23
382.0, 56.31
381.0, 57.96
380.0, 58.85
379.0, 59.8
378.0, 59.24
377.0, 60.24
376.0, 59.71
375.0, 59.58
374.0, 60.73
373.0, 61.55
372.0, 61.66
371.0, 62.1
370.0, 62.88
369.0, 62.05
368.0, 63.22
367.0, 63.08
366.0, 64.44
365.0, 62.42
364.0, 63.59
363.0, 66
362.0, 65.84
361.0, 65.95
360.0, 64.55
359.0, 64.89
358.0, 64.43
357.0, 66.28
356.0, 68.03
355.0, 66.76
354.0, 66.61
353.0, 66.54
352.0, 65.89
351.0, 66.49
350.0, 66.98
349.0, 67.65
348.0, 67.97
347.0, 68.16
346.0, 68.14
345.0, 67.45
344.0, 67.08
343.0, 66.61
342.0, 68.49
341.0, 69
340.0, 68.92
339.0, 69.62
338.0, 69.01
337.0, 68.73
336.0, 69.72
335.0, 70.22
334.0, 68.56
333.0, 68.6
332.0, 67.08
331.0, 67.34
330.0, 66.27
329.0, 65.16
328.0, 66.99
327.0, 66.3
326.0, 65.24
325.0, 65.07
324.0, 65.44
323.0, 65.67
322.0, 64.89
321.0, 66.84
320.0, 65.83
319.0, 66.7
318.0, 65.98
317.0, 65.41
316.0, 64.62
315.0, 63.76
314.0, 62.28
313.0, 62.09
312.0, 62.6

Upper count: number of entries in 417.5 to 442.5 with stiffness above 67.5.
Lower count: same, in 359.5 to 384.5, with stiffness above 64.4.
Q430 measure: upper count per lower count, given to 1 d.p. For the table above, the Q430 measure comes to 1.2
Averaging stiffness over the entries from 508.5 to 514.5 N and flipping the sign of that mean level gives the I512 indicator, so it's -75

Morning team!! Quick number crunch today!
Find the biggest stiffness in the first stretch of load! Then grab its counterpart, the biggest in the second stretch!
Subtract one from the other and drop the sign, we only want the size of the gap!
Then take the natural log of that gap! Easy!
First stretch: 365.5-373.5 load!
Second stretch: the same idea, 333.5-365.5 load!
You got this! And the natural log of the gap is 1.8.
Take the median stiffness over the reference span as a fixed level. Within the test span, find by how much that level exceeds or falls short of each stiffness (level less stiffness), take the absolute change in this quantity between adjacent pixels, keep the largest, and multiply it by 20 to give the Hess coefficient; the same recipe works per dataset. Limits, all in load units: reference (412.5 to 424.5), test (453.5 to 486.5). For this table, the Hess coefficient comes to 50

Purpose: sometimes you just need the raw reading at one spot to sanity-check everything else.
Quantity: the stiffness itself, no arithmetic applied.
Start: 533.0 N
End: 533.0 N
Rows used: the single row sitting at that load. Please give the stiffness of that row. 70.99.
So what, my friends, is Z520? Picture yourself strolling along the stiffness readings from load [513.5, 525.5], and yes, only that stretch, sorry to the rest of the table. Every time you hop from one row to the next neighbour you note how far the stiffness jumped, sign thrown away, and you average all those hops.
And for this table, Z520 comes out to 1.18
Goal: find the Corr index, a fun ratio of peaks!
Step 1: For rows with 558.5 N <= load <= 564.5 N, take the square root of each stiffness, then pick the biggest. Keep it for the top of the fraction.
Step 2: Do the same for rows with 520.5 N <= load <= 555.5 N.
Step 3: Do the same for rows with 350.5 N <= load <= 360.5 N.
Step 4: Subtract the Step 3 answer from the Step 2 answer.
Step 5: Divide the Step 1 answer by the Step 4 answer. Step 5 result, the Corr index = 30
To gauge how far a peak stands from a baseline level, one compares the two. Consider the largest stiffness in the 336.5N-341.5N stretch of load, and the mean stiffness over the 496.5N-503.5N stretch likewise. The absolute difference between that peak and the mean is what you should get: 13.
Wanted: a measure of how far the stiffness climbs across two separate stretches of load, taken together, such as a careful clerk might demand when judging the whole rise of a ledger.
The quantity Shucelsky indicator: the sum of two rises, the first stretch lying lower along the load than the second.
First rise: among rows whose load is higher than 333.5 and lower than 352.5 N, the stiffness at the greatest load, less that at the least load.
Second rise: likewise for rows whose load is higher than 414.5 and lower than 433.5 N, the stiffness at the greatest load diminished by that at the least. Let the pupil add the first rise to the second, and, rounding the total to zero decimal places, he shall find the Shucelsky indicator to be 4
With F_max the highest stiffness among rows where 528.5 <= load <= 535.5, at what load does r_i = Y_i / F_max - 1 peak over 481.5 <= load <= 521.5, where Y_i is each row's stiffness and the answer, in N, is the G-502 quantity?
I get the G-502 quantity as 496.0 N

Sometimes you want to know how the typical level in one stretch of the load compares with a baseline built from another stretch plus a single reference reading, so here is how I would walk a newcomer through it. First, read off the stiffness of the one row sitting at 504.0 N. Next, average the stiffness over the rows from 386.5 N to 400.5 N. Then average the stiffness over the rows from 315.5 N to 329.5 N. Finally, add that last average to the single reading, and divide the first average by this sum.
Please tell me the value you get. 0.39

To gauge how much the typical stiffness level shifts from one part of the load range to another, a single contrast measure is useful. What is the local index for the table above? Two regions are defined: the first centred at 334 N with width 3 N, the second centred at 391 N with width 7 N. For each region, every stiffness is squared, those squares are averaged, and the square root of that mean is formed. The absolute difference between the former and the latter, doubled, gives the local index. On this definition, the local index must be 25.8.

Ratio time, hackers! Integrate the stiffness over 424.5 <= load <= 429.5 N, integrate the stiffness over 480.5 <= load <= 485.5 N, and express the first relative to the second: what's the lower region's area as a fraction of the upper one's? 0.82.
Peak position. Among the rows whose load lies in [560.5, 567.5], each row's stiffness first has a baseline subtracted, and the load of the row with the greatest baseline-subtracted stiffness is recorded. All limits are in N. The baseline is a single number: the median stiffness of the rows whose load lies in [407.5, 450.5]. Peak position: 567.0 N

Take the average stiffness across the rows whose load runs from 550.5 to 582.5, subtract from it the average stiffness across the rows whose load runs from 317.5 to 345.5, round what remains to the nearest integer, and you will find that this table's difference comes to -3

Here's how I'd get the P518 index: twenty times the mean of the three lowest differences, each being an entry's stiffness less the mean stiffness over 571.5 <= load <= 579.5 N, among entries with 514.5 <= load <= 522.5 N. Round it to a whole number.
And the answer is 86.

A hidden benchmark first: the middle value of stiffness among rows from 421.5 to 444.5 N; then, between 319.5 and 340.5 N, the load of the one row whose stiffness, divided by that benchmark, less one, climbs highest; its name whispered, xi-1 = 335.0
